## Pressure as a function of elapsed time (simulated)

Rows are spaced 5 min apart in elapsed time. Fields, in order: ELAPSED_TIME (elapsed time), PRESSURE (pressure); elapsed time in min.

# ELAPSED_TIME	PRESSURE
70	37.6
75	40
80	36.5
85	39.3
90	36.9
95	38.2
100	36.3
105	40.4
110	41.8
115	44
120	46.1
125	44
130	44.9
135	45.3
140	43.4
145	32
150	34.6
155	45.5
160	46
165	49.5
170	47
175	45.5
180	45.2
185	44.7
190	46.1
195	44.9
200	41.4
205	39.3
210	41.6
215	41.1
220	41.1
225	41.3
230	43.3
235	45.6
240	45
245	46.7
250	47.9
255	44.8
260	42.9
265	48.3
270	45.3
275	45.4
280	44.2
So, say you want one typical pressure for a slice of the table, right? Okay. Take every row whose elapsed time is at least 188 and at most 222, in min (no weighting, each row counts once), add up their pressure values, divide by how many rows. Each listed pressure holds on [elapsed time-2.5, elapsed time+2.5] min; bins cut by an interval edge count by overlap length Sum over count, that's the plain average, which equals 42.2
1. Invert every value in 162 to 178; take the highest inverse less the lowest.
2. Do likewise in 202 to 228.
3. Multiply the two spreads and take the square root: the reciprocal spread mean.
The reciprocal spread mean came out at 0.0016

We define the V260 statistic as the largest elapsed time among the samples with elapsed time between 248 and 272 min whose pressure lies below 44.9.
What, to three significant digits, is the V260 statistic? 260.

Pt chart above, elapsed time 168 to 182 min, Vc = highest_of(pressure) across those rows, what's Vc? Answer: 47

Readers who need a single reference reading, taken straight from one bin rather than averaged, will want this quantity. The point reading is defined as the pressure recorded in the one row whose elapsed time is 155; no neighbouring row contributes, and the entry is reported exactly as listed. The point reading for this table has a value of 45.5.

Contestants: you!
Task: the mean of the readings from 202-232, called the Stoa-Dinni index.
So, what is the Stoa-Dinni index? 41.3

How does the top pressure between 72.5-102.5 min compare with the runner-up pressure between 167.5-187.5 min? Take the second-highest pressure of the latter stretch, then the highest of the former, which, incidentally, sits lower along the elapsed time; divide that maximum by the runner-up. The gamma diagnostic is 0.88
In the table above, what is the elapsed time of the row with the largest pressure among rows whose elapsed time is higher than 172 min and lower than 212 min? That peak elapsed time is 190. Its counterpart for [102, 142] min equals 120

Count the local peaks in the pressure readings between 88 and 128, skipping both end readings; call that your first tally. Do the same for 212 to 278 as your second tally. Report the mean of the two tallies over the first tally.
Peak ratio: 1.25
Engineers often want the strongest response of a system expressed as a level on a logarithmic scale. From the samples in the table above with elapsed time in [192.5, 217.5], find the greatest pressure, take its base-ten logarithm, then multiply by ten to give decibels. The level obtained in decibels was 16.5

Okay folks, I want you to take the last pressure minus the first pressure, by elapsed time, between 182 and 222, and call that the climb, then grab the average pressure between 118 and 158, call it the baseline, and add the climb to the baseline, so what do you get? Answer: 38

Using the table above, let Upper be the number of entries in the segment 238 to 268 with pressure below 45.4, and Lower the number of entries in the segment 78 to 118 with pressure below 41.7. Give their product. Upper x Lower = 18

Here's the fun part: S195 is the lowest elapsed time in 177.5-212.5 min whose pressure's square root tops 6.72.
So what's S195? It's 180 min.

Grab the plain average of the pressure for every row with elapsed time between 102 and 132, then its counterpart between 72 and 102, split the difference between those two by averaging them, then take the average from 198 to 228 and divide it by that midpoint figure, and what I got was 1.01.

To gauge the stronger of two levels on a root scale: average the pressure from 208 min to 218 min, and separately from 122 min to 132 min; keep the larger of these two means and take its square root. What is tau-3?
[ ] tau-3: 6.67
